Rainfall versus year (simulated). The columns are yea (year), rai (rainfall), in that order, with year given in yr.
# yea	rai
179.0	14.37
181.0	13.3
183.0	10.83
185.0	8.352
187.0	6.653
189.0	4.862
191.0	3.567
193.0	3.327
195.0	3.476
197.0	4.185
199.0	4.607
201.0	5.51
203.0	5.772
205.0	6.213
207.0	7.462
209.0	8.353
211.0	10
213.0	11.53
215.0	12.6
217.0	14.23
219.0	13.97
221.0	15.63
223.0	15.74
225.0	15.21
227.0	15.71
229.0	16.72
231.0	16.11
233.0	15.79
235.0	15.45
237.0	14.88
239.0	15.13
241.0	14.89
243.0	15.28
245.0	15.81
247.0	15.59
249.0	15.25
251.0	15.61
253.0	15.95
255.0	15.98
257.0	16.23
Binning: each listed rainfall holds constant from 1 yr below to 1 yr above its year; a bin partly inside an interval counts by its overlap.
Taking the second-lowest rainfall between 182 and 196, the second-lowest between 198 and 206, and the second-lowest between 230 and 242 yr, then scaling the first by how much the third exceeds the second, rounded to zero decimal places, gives 33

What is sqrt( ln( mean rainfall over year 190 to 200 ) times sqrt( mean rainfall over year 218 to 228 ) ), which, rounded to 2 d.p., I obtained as 2.29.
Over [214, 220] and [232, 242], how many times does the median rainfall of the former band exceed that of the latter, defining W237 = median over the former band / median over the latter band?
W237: 0.92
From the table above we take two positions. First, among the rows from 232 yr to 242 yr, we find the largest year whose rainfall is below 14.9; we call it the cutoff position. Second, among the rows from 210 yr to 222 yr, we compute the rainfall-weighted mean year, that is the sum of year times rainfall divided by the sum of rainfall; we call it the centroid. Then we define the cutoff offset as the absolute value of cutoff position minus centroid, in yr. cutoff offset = 24.5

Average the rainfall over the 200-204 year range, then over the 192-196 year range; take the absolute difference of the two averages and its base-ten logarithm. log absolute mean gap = 0.35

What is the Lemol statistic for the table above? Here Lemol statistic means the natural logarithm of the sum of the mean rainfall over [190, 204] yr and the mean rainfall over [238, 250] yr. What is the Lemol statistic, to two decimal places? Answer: 2.98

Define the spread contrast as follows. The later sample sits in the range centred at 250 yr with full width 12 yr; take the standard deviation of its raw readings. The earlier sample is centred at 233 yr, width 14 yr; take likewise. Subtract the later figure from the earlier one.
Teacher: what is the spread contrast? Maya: 0.3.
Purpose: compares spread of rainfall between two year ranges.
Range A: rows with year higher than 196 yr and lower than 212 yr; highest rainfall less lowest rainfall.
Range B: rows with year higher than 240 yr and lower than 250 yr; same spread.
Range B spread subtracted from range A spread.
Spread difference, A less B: 5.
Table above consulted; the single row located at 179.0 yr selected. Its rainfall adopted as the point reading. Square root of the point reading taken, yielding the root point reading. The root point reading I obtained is 3.79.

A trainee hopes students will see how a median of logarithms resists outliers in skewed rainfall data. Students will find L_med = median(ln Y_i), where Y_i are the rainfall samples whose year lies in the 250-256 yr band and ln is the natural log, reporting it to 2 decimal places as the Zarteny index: 2.77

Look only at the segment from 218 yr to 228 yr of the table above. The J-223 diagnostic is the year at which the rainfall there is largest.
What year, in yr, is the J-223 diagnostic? 223.0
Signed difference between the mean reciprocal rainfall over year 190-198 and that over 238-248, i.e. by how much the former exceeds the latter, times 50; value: 11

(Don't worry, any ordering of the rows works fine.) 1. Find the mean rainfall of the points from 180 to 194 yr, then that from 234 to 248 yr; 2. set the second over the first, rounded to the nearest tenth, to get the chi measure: 2.1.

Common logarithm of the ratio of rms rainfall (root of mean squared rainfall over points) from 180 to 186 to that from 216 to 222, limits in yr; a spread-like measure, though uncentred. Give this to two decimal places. -0.12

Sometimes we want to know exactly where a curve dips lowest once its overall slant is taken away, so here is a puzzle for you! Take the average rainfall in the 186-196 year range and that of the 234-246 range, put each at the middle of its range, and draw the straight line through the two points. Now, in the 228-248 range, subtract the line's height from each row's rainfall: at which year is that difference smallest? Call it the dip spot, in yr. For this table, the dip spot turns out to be 247.0 yr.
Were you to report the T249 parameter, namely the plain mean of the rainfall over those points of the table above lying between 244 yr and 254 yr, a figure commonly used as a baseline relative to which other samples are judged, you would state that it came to 16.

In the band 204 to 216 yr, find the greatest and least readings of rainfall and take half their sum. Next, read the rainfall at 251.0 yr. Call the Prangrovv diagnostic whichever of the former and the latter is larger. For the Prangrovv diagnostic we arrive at 15.6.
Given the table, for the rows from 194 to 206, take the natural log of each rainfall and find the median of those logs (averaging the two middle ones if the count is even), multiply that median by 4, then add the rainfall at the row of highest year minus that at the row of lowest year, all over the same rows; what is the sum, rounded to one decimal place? 9.2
